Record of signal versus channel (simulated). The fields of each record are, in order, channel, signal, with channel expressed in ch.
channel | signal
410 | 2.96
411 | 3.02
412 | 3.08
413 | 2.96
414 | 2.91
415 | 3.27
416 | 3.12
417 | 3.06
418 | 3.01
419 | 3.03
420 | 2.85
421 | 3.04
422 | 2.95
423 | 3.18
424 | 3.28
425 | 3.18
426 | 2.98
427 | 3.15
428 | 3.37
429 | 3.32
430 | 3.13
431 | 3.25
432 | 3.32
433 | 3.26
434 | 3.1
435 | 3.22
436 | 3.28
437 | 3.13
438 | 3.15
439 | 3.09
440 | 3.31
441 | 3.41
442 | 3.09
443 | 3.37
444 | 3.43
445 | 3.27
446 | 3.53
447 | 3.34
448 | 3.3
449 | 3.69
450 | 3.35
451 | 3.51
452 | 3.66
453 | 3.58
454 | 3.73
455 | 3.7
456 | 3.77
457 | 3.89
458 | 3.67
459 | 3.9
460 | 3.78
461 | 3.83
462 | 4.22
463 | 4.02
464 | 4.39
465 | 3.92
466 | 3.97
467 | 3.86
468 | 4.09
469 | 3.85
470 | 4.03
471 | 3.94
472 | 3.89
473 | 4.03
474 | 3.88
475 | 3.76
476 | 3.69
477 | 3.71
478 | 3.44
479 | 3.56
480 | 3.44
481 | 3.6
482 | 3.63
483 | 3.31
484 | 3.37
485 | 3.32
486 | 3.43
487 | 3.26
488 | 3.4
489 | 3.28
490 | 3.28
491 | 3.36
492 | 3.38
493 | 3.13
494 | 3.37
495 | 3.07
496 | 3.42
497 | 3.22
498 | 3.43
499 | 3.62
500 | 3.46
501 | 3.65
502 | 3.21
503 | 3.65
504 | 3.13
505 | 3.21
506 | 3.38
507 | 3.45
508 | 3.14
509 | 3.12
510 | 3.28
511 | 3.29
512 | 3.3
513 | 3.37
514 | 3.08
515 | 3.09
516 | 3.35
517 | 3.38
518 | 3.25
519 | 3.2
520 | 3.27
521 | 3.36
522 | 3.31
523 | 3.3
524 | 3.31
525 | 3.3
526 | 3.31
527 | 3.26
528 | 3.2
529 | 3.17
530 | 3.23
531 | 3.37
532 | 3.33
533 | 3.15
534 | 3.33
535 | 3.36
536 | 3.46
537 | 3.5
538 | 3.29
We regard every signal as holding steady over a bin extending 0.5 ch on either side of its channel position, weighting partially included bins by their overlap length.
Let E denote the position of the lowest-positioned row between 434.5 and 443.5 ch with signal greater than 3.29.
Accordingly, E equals 440 ch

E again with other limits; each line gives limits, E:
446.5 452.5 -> 447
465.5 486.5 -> 466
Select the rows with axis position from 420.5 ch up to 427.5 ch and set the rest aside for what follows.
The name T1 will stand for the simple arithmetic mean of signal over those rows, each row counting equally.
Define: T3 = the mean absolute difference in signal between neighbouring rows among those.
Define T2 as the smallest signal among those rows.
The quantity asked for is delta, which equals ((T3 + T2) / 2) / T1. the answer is 0.498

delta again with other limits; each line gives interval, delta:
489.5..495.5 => 0.497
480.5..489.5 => 0.498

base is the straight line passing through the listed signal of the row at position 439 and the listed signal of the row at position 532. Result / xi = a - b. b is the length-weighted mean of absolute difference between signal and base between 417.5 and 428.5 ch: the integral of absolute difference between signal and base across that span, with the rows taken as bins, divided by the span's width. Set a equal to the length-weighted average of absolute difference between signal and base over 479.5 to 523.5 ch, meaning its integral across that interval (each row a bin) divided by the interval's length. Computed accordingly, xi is 0.0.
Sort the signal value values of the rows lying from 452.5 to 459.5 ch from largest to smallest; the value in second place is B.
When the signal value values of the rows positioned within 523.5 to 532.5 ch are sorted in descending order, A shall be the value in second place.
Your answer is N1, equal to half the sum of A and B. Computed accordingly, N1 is 3.61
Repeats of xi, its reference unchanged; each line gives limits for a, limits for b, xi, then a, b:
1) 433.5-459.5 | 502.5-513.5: 0.2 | 0.33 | 0.12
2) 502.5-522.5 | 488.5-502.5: -0.1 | 0.10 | 0.16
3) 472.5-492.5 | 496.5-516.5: 0.2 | 0.30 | 0.15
